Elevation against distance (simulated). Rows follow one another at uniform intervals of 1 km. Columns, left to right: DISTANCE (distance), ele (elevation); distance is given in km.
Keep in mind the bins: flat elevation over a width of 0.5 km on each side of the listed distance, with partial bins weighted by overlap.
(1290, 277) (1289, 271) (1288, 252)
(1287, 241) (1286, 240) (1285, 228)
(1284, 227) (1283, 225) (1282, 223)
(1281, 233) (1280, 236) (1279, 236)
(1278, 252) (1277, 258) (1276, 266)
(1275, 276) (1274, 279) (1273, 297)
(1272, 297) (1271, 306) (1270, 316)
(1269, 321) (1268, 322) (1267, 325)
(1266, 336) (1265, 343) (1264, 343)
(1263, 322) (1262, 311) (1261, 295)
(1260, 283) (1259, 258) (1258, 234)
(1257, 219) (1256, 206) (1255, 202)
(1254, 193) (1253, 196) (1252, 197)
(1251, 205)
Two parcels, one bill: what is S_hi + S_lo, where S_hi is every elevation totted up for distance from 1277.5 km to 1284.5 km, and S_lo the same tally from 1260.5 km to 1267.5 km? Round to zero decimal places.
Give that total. 3907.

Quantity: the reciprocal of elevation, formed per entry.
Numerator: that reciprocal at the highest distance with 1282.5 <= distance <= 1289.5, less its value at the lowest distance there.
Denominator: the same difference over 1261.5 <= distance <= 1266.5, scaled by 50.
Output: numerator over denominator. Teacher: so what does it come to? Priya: 0.063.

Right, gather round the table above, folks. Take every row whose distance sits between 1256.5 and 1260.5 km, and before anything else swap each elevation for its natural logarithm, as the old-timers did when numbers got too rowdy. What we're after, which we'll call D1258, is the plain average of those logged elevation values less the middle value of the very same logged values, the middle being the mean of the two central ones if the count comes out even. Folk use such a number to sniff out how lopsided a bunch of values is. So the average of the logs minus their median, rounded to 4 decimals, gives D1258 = 0.0066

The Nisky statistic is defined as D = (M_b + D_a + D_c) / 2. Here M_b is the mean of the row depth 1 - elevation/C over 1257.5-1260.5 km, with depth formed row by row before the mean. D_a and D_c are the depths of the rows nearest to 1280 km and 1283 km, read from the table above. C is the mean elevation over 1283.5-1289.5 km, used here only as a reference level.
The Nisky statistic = 0.02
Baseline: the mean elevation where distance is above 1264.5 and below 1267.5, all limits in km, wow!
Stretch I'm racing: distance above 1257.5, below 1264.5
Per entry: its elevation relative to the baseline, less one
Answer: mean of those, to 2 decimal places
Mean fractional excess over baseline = -0.13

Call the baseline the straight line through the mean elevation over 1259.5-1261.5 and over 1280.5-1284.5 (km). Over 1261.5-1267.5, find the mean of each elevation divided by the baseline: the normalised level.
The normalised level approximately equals 1.19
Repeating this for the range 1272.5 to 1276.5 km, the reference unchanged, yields 1.12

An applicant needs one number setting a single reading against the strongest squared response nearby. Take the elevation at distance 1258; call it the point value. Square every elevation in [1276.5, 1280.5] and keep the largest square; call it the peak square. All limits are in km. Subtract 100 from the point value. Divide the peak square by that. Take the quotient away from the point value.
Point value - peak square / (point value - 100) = -263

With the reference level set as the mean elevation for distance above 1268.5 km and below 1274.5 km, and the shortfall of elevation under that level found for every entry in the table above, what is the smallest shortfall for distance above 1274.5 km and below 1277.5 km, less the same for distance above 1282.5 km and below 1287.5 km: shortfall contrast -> -35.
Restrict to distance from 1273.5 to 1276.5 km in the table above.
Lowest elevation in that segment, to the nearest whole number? 266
